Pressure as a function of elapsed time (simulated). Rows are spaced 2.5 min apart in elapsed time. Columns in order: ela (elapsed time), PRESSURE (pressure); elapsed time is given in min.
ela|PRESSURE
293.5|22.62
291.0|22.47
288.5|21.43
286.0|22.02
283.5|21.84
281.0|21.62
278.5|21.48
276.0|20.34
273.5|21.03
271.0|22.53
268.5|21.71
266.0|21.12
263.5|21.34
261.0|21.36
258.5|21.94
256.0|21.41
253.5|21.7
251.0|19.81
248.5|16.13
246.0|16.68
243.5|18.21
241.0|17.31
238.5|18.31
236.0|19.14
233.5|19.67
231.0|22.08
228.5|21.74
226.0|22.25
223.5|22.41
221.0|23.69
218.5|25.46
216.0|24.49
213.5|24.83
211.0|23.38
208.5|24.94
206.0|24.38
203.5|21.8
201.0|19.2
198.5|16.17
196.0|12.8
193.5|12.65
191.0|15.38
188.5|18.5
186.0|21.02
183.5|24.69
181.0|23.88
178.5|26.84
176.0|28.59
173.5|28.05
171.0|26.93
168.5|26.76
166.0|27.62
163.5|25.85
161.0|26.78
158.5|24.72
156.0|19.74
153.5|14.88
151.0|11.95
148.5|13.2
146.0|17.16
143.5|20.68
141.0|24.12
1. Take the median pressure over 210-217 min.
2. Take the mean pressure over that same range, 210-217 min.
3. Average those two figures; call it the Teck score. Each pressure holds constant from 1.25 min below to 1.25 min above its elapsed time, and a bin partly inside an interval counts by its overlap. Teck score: 24.4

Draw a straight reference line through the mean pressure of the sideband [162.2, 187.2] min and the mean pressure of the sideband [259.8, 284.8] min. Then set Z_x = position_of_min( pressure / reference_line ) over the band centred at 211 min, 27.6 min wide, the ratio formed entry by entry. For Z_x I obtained 198.5 min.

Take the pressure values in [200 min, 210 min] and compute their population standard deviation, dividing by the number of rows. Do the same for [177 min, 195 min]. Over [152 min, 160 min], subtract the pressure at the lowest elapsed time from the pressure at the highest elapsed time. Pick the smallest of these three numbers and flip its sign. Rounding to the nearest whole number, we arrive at -2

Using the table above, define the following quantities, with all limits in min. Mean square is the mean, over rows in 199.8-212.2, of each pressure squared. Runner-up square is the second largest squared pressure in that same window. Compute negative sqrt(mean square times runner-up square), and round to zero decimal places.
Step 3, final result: -557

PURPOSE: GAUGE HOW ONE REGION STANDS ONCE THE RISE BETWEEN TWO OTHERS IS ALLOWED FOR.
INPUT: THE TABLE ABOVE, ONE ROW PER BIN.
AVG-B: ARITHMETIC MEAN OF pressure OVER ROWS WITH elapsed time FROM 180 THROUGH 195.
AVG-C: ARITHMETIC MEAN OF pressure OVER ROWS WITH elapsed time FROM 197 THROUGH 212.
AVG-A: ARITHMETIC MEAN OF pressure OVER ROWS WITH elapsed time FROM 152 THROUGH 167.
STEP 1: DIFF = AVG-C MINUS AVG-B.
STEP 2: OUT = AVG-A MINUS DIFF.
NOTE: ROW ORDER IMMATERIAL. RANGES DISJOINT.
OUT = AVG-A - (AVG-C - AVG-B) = 21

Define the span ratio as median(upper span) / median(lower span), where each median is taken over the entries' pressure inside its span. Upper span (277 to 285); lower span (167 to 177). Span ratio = 0.8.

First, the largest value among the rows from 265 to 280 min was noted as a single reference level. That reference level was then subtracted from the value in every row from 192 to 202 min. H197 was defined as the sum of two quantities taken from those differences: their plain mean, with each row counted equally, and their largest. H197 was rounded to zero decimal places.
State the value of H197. -11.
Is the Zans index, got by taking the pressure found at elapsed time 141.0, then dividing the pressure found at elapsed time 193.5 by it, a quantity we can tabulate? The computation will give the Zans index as 0.52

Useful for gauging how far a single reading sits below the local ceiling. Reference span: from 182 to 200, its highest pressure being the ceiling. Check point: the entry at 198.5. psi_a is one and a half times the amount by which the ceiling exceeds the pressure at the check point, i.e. 12.8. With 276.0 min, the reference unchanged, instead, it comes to 6.5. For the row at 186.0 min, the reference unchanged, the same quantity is 5.5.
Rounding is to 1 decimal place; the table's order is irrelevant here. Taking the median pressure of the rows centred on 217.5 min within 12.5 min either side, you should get 24.0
